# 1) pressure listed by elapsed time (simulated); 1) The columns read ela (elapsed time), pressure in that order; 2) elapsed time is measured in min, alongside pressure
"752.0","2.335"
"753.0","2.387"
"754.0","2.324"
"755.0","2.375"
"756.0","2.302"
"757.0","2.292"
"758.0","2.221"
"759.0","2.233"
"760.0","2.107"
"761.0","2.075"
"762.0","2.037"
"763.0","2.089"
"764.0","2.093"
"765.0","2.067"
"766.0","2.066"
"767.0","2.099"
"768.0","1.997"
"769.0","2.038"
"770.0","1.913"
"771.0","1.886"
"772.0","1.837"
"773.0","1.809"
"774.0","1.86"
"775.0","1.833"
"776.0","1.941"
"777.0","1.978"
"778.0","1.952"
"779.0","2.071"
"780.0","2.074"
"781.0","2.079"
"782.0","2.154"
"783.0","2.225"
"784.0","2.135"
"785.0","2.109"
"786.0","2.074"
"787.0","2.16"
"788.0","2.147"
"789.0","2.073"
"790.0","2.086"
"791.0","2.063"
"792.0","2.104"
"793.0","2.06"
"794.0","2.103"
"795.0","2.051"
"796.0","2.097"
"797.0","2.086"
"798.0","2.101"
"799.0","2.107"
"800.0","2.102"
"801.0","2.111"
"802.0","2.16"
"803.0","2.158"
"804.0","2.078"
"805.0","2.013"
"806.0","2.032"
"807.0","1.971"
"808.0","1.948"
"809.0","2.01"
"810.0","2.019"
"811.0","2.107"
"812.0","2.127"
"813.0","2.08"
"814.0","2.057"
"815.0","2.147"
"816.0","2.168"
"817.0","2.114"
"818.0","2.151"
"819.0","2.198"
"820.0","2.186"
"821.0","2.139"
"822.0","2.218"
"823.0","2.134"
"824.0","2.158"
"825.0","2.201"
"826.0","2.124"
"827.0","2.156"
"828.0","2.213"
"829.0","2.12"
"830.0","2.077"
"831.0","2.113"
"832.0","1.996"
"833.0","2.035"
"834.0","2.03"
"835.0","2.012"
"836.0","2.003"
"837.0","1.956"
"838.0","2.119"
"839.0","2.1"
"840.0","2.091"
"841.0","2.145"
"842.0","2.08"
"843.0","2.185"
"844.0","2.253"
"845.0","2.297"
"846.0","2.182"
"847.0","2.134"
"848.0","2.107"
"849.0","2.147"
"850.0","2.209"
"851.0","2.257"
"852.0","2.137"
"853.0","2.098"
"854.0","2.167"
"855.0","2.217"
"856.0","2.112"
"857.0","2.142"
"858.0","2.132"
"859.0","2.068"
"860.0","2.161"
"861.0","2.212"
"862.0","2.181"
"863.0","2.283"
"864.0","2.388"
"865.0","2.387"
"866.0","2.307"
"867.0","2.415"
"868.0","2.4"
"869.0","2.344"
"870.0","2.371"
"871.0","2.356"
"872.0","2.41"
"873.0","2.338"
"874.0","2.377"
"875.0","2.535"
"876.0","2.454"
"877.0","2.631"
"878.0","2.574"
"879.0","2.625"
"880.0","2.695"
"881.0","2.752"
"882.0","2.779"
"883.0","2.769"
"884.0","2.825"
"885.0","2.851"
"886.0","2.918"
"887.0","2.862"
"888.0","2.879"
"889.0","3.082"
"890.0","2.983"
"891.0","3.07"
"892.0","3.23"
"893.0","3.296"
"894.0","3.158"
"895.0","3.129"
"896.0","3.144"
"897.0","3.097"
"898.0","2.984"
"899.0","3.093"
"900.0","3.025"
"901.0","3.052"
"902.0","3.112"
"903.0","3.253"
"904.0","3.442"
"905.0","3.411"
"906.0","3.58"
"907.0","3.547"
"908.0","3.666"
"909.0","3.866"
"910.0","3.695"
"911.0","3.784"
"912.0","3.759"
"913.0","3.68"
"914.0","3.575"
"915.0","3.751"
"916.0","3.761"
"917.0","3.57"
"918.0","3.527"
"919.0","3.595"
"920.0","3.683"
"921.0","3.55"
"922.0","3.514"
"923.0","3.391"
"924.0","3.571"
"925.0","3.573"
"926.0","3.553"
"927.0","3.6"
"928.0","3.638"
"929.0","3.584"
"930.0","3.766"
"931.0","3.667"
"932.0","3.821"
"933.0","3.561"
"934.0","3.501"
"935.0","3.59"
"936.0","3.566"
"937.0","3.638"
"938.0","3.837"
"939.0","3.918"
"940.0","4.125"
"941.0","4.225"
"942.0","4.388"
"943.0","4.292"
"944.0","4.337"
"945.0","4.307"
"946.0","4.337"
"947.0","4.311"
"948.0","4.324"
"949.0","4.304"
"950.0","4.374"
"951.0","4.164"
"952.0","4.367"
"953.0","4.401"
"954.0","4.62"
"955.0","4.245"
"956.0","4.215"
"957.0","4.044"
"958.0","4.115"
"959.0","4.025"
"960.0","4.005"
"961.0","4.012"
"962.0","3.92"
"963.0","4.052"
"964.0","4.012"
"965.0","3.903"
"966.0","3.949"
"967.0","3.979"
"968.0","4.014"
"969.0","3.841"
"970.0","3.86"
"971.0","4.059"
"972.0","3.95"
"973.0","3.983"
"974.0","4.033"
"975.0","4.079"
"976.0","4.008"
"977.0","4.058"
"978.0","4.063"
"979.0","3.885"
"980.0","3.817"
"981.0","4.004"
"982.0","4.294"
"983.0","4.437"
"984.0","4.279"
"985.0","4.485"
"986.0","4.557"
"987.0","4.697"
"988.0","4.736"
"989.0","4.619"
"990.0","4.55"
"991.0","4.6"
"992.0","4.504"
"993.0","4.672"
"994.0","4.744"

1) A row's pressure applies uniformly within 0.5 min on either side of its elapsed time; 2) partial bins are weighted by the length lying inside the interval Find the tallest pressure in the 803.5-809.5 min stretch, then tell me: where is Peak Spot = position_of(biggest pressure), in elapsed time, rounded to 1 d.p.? 804.0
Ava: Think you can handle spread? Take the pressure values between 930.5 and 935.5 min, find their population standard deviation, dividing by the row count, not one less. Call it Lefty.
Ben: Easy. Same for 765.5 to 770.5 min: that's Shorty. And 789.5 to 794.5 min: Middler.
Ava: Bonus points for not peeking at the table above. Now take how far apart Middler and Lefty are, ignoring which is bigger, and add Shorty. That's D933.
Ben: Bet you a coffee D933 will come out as 0.16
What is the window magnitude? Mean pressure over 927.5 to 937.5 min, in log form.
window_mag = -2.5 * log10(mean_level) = -1.40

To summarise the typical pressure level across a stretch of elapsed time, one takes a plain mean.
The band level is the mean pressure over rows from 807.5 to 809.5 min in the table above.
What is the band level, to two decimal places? 1.98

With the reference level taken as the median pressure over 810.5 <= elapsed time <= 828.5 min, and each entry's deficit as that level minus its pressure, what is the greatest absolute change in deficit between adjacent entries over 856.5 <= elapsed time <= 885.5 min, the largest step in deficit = 0.177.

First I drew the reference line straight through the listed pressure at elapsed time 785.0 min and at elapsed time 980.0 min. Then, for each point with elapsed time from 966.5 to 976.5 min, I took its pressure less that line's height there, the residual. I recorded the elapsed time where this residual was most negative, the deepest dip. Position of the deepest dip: 969.0 min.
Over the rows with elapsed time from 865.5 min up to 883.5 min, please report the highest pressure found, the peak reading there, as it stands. 2.779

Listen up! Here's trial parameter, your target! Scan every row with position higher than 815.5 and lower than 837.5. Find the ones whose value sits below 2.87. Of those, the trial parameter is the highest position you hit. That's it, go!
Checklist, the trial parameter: 837.0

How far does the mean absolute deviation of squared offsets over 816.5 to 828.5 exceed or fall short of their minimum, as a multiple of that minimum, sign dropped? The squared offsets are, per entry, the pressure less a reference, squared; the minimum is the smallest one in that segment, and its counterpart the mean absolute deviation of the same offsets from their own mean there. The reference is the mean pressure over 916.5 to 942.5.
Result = 1.0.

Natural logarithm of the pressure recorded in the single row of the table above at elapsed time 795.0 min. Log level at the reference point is 0.72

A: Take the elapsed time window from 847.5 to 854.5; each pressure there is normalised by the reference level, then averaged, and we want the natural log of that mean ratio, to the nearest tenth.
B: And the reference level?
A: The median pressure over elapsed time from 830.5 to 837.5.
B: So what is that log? 0.1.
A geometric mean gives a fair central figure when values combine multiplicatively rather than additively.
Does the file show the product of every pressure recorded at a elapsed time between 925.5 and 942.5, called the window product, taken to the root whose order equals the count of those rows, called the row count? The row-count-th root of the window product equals 3.8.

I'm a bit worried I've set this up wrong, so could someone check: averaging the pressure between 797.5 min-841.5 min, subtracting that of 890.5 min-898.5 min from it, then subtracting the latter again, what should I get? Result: -4.2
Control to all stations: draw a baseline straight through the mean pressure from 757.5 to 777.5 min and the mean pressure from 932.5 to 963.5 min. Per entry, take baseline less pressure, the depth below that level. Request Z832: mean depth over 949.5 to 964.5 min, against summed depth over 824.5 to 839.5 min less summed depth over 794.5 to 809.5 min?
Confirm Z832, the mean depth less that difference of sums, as -5.0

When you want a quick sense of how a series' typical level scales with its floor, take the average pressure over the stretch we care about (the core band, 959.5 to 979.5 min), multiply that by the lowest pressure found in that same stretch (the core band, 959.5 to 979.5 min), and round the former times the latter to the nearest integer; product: 15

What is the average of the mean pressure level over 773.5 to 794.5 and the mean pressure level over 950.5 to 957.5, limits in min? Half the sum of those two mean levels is 3.2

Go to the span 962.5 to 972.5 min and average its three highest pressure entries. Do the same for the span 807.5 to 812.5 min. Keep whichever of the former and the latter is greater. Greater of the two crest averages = 4.0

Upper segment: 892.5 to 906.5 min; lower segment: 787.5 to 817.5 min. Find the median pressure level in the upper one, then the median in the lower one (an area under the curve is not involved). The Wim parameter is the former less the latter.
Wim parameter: 1.0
